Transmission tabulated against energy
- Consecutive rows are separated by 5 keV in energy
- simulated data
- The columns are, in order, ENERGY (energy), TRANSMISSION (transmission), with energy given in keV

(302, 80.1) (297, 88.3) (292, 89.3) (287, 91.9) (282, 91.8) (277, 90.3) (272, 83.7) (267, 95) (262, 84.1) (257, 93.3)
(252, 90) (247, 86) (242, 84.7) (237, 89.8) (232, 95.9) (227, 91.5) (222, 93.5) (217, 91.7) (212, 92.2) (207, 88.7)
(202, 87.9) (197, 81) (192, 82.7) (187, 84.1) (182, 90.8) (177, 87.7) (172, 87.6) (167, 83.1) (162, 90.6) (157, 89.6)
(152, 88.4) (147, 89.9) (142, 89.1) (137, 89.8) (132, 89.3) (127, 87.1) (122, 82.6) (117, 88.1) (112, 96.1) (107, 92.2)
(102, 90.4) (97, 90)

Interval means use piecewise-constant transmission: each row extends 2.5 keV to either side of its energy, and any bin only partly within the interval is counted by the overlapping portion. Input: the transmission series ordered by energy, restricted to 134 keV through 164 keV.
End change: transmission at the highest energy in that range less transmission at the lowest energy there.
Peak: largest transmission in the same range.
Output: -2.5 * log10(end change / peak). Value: 5.1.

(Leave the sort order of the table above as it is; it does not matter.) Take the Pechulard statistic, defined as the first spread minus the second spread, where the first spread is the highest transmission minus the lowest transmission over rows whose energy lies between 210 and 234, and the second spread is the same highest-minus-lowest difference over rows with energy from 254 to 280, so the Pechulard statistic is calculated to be -7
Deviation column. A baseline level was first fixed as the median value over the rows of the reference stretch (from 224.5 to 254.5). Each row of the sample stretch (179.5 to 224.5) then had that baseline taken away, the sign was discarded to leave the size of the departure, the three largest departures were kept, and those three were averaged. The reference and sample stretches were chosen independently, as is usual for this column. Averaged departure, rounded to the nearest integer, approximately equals 7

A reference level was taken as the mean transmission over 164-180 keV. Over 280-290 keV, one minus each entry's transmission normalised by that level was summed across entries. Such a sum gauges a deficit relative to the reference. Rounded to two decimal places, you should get -0.13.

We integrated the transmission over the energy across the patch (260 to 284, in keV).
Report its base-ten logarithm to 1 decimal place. 3.3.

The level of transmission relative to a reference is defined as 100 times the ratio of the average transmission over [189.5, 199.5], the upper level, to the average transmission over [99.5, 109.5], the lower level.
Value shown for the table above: 90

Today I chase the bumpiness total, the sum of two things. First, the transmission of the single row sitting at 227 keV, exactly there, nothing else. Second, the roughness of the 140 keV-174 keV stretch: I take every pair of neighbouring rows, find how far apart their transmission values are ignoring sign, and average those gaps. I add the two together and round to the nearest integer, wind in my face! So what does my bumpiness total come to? 94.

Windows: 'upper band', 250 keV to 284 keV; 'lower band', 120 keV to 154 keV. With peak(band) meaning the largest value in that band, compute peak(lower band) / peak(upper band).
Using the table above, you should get 0.95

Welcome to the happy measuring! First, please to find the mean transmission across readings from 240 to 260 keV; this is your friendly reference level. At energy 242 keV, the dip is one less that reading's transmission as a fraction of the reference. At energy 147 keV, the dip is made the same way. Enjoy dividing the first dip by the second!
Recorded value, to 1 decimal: -2.7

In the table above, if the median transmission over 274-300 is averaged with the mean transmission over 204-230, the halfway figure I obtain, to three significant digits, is 90.9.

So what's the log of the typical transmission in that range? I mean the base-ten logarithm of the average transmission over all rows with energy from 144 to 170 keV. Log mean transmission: 1.946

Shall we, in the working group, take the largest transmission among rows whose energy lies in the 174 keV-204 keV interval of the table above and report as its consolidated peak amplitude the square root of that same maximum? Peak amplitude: 9.53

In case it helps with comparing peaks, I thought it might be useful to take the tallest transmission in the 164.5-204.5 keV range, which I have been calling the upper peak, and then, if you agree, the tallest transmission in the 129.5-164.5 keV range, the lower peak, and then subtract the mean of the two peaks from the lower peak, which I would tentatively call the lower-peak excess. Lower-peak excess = 0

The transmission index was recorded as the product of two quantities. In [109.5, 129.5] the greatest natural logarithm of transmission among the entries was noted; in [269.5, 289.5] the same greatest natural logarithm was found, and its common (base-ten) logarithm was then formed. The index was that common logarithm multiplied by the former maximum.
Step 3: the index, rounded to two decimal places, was 2.99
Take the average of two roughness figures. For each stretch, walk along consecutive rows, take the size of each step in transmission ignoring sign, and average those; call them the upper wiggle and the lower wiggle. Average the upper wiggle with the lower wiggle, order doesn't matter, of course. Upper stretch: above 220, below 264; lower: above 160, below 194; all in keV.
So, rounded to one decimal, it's 4.2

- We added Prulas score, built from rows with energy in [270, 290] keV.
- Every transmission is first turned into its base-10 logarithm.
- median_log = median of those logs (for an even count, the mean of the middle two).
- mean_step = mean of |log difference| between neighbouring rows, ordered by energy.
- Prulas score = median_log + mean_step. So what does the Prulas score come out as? 1.97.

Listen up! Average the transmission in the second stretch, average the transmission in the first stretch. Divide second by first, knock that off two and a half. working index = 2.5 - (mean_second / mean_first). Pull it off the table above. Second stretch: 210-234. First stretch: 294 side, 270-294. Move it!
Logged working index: 1.46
